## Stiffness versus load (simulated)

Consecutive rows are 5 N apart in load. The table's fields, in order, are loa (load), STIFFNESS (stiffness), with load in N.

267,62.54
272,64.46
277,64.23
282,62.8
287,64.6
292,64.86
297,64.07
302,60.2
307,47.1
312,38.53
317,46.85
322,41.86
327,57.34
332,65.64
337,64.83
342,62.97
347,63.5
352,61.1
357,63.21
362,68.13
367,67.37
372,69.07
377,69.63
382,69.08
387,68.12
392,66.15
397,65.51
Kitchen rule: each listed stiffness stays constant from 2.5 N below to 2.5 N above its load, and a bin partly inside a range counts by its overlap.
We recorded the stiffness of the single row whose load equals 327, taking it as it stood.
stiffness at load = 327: 57.34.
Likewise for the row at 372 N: 69.07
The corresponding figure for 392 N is 66.15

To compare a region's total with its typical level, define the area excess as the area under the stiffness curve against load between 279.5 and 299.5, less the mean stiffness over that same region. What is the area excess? 1218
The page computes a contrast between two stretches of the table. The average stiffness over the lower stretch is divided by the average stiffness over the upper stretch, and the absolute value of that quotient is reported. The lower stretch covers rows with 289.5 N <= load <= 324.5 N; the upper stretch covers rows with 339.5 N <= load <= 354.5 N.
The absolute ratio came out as 0.83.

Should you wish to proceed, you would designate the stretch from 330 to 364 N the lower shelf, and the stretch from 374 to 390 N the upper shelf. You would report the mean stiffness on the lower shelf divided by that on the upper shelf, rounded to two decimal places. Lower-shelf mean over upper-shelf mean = 0.93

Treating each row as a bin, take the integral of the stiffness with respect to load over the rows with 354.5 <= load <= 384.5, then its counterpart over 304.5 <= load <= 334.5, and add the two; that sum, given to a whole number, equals 3519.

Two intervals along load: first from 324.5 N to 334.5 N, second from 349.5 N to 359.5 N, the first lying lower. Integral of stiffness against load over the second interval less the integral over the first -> 7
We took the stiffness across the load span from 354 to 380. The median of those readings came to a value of 68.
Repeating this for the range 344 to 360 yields 63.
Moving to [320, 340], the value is 61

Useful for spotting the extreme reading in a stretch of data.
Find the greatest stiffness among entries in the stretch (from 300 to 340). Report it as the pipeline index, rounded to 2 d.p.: 65.64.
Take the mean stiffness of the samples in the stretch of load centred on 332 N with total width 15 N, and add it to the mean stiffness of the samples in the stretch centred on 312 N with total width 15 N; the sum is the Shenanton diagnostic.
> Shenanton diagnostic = 107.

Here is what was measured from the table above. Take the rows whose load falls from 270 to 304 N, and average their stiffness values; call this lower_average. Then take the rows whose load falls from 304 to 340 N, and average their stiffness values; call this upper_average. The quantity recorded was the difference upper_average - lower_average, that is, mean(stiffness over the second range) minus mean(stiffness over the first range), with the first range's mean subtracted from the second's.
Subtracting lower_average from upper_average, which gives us -12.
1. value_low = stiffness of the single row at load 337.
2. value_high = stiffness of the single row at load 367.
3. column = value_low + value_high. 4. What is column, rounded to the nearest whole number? 132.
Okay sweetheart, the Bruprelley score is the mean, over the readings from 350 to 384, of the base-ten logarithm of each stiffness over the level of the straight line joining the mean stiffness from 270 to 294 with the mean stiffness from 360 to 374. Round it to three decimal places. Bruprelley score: -0.009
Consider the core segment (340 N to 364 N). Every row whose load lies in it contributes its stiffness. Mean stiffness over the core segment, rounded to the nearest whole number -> 64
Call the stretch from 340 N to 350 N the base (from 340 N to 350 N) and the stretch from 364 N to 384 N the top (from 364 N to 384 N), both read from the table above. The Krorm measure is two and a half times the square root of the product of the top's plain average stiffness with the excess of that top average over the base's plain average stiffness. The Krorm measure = 49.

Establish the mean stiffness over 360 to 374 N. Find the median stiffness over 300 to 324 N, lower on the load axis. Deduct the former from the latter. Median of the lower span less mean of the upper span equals -21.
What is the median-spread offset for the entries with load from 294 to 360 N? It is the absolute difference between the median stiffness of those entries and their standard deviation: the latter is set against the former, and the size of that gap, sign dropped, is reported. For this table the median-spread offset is 52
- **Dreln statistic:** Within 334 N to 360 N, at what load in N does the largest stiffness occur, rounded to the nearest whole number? 337 N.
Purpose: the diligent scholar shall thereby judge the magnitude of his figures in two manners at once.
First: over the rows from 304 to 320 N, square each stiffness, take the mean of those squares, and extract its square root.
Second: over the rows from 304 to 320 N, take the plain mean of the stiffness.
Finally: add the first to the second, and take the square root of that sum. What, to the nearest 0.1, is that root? 9.4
